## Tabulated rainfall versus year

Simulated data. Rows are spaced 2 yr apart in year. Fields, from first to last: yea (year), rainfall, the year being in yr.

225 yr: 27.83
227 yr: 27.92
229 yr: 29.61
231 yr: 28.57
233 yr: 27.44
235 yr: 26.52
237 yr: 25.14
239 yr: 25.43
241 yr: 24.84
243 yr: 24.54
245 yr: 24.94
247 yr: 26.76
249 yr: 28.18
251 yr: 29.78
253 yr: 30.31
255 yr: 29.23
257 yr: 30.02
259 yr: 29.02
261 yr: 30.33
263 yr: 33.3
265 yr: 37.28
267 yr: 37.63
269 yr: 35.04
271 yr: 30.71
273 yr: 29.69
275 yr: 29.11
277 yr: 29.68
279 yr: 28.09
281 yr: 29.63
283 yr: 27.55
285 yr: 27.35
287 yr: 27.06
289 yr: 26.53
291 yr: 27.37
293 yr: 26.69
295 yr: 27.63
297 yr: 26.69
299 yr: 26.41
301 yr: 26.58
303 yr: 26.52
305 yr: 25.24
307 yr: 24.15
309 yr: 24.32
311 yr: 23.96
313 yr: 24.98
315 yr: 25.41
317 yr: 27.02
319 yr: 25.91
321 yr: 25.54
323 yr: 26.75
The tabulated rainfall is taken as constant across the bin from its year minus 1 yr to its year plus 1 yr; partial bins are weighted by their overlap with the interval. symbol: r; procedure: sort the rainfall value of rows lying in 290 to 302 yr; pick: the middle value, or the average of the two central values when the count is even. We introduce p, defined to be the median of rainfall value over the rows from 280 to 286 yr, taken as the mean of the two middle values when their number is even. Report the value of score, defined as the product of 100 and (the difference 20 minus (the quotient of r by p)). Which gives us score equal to 1903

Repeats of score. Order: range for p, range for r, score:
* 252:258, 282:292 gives 1909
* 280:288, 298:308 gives 1904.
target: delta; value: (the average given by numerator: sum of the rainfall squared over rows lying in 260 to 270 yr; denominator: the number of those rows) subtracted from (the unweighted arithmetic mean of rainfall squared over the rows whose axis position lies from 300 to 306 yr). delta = -530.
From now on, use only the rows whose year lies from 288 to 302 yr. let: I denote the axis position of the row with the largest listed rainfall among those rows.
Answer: 295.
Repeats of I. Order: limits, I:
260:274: 267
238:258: 253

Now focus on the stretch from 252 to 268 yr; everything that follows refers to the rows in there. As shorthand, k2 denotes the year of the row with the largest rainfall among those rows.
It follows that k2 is 267 yr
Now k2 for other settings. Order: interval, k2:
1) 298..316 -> 301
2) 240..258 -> 253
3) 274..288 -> 277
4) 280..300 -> 281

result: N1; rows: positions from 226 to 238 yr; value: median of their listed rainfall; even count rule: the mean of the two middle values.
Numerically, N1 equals 27.7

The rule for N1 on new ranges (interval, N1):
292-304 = 26.6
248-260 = 29.5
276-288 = 27.8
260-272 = 34.2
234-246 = 25.0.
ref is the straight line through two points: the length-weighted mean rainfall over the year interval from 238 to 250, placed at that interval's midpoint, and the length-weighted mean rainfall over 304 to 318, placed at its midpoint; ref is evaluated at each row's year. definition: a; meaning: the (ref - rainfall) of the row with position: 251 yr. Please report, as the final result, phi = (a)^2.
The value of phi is 17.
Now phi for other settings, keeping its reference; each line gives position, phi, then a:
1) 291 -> 5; -2.1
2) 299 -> 2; -1.3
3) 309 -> 1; 0.7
